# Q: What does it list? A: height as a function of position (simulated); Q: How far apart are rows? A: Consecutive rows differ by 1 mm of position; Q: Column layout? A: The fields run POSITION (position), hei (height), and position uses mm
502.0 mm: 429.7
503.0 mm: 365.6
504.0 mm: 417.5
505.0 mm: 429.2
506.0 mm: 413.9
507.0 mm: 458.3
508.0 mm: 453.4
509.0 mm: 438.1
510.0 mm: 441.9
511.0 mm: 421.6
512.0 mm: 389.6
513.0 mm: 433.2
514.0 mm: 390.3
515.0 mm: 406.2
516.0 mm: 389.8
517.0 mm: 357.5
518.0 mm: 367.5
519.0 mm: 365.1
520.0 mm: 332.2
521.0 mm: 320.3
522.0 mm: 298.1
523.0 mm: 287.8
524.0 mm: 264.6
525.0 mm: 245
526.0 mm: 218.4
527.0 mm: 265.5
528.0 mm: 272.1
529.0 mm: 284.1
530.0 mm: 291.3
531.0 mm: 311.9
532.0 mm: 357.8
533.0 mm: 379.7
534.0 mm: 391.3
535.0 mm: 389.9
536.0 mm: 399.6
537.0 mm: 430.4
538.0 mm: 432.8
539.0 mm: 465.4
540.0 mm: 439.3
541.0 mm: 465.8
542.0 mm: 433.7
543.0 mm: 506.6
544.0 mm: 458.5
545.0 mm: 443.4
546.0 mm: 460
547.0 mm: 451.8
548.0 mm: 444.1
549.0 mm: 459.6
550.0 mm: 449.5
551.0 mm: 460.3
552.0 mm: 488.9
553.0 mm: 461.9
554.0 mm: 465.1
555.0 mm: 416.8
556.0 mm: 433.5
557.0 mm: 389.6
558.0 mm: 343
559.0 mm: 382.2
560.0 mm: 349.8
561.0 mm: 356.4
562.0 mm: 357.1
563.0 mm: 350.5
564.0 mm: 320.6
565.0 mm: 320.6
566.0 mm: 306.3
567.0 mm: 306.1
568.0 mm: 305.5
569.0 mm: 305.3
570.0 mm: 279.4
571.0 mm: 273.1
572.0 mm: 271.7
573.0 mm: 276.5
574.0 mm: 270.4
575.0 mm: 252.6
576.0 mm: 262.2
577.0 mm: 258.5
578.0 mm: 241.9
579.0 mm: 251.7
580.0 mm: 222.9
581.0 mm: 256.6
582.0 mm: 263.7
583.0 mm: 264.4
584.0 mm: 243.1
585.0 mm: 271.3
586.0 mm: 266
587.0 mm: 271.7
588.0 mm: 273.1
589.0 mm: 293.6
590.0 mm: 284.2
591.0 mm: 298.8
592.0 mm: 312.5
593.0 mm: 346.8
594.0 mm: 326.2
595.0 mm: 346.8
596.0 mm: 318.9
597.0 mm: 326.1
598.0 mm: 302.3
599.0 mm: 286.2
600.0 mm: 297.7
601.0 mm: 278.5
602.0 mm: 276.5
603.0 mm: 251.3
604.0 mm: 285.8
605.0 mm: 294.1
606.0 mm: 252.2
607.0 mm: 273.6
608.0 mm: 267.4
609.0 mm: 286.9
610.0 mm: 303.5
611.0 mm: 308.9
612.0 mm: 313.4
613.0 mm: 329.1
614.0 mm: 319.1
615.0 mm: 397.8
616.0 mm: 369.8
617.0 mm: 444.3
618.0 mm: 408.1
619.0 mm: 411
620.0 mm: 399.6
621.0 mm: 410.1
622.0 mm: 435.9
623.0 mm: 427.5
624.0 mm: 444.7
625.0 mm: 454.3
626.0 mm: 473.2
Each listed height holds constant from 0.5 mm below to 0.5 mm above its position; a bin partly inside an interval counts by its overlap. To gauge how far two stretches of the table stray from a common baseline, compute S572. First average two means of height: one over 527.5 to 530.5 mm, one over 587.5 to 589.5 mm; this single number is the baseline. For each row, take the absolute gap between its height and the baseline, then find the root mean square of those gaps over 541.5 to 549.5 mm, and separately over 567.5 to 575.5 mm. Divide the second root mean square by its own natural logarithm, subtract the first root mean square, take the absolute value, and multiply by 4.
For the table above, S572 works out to 678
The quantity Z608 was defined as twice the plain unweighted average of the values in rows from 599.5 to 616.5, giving 601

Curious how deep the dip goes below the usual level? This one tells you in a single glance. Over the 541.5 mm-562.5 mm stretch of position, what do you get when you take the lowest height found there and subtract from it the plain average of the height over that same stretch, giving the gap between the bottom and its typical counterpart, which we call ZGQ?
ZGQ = -86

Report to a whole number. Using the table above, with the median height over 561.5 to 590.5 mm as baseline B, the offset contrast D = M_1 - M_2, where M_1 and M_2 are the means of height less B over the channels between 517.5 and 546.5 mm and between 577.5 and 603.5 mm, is 81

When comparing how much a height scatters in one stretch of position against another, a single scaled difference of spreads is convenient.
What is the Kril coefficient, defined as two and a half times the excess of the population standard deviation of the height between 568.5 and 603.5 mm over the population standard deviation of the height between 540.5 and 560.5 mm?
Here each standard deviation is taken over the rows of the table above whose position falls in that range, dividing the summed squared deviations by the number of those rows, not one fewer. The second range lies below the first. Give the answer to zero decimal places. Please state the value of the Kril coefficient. -32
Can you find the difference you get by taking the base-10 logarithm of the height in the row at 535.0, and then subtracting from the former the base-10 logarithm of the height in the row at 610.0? 0.1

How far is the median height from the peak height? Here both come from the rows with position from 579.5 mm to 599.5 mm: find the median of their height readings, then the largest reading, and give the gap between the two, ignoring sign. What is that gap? 62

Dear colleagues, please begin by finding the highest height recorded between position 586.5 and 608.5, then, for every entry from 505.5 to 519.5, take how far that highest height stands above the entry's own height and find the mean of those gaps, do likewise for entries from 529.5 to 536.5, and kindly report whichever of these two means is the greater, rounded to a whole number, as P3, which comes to -13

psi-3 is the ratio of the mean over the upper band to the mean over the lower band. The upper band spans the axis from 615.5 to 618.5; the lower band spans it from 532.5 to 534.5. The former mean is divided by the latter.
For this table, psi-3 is 1.06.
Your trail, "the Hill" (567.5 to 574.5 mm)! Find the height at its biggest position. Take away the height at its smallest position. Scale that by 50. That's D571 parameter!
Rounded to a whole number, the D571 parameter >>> -1755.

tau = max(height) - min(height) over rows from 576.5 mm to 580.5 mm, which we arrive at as 36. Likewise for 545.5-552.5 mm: 45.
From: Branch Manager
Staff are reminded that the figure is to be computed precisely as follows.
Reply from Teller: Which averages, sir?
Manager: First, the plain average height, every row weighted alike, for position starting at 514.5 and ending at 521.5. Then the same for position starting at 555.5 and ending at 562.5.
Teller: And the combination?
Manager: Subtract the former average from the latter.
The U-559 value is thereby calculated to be 10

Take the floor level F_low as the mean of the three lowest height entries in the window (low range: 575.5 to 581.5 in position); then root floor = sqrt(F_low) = 15.5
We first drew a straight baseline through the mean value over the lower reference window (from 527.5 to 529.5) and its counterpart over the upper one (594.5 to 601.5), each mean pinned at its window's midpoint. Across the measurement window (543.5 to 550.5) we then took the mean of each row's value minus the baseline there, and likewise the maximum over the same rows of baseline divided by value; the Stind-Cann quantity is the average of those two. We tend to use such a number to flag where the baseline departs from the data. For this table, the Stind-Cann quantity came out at 83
